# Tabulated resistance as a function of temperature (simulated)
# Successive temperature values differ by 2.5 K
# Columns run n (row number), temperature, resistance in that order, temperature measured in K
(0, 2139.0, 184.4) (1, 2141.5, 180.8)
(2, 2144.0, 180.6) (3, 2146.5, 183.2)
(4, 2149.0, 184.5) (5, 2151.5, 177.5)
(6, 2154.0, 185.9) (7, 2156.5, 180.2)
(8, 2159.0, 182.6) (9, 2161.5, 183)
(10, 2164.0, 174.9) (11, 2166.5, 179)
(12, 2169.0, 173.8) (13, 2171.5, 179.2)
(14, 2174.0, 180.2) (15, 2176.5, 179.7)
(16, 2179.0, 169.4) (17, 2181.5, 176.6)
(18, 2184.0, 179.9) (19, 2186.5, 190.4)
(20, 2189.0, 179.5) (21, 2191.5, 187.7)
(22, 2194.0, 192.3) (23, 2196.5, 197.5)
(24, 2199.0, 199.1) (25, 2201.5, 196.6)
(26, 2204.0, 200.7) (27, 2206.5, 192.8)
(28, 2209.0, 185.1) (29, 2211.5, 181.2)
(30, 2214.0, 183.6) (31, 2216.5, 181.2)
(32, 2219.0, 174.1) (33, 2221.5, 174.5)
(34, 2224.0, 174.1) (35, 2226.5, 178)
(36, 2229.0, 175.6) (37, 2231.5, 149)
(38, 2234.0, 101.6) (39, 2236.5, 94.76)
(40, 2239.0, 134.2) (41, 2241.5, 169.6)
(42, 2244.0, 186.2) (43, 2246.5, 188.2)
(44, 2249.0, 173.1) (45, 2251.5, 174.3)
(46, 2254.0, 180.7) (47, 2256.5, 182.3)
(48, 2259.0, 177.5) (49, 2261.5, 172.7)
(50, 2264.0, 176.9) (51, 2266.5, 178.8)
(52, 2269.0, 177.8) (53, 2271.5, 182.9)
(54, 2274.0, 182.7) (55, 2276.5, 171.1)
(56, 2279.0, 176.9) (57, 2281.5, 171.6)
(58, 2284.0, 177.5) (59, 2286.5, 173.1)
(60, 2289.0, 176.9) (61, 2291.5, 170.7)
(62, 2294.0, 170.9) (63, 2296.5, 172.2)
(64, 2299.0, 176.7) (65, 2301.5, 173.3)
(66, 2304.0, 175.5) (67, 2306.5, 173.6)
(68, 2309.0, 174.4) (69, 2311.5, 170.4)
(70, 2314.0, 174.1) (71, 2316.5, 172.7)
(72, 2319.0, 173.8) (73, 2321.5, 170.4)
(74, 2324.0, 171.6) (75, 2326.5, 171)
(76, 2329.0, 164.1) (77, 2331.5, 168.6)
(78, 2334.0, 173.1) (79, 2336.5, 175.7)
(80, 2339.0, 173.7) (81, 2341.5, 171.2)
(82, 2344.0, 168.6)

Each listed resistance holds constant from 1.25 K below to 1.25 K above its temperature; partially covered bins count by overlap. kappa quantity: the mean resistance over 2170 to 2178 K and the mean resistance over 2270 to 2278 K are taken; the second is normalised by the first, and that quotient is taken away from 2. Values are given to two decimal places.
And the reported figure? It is 1.00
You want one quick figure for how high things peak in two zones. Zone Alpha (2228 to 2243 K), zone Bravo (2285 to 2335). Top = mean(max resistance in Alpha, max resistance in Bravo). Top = 176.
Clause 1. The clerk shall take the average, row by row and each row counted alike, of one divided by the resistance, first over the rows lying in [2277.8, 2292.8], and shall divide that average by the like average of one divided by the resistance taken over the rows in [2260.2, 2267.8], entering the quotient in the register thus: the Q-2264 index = 1.01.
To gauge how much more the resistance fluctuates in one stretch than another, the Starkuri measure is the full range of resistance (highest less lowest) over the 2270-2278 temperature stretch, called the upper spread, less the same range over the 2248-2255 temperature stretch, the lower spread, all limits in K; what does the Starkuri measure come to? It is 4.2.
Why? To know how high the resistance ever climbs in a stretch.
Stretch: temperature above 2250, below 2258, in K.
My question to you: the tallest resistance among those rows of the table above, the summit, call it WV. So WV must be 182.3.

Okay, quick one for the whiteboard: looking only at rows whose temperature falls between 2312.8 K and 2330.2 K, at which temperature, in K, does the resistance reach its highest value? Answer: 2314.0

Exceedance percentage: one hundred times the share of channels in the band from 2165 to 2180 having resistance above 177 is 67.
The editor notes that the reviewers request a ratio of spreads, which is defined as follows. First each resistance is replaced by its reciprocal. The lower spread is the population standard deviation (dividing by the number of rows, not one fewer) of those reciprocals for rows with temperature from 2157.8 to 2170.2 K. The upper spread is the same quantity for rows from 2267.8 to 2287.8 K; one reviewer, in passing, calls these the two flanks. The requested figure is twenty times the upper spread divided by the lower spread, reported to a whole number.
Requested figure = 23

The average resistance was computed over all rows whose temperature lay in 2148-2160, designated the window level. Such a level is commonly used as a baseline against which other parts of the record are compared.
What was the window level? 182.1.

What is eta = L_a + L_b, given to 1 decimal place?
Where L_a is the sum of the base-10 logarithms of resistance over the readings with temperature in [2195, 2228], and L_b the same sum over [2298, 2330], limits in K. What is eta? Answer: 58.6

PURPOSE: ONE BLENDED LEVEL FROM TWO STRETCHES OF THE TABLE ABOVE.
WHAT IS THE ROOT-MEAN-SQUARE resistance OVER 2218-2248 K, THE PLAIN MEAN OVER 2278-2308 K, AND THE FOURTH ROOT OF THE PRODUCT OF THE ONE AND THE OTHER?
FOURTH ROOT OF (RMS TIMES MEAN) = 12.9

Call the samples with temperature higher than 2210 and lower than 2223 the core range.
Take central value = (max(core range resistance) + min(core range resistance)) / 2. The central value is 179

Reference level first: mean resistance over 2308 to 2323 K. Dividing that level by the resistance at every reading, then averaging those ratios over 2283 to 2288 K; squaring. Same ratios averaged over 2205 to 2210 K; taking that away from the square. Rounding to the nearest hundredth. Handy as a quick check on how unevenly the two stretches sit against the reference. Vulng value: 0.06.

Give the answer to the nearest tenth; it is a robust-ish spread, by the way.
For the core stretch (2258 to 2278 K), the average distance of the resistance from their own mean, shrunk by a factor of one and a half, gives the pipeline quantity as 2.0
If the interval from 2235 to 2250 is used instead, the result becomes 19.2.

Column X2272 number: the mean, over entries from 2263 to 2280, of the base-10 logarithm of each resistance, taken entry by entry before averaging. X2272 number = 2.25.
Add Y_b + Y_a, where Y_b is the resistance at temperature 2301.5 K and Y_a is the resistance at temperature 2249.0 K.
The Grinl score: 346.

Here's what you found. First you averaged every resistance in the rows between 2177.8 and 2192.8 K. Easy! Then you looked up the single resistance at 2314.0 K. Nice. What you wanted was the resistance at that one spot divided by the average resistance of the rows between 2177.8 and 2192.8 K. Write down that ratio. 0.96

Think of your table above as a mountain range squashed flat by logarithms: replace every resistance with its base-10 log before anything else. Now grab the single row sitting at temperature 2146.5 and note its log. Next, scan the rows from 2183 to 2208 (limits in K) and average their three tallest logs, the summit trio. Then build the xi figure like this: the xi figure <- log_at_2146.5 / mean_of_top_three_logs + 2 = 2.98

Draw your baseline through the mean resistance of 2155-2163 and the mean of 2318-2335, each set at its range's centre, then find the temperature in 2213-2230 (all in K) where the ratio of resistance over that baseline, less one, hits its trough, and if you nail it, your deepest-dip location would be 2219.0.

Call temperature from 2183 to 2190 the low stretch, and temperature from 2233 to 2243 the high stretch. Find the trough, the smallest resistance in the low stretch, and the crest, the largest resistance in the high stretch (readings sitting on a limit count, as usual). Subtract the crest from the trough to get 10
